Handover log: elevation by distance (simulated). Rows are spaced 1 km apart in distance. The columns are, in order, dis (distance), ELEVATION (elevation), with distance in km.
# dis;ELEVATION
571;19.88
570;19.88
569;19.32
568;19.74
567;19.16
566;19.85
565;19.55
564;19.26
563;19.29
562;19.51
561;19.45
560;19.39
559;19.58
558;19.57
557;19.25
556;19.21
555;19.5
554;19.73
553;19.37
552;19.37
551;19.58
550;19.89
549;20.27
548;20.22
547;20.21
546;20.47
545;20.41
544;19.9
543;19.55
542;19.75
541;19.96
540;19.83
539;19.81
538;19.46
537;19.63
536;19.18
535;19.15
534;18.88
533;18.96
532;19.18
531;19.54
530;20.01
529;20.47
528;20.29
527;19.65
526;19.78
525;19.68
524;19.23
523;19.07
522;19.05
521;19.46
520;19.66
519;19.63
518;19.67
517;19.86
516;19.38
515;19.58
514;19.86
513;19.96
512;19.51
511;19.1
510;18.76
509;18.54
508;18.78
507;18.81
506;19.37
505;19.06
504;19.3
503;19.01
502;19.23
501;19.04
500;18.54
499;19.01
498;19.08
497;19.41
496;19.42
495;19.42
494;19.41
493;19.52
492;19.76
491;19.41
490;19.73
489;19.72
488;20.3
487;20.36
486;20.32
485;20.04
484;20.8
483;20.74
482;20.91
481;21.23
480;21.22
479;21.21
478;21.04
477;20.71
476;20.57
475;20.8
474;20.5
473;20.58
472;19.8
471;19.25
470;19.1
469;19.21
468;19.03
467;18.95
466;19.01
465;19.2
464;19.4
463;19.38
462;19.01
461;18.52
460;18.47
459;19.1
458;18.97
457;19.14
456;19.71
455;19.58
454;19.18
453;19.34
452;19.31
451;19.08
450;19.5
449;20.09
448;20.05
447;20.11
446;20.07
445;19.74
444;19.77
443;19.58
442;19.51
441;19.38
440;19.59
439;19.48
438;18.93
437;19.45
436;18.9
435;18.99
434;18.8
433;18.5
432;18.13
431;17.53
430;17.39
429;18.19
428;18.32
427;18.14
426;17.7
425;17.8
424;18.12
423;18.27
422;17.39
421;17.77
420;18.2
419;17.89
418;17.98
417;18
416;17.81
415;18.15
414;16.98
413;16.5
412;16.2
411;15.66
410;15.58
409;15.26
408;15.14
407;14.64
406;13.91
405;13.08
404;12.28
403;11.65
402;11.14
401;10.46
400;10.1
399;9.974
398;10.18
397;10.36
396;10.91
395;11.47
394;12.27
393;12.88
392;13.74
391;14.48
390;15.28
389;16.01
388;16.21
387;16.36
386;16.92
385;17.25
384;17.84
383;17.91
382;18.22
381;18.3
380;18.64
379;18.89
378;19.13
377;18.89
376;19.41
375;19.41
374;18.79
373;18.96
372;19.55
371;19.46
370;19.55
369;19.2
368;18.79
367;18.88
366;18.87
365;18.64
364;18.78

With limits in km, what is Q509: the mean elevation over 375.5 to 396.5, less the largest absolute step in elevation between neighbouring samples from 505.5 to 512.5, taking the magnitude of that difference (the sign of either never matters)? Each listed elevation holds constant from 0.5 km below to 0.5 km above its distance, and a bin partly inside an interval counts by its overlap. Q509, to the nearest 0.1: 15.7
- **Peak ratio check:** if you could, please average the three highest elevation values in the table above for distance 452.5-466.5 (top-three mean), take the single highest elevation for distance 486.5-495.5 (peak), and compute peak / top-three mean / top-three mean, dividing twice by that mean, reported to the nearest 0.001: 0.053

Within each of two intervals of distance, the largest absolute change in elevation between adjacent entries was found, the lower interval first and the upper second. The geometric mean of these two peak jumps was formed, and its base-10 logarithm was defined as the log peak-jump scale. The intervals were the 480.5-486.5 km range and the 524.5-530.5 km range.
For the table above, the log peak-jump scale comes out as -0.16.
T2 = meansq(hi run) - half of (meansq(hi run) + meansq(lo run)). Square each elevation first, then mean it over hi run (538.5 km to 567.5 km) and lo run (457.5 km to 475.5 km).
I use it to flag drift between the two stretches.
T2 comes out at 6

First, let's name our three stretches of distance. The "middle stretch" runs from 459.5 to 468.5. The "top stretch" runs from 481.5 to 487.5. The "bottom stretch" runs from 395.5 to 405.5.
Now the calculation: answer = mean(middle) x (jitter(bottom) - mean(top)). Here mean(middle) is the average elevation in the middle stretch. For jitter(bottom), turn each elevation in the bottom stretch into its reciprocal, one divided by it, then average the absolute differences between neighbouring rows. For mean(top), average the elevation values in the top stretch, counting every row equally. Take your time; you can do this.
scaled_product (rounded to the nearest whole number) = -390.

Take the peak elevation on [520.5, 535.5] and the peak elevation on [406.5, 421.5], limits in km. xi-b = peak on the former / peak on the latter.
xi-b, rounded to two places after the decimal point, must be 1.12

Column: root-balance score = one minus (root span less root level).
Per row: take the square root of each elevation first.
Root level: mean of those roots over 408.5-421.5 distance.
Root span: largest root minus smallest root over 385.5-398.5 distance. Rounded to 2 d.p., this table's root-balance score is 4.21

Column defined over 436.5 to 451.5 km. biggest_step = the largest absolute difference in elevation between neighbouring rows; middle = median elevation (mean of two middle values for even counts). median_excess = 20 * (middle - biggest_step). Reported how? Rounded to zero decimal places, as 380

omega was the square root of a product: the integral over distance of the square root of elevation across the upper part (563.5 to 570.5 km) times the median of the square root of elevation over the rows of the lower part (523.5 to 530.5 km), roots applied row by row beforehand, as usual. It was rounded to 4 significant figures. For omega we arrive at 11.73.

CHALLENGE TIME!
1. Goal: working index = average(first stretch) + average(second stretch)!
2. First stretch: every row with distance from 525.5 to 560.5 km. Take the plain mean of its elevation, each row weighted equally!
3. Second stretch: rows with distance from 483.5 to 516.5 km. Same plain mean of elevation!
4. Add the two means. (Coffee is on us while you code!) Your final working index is 39.1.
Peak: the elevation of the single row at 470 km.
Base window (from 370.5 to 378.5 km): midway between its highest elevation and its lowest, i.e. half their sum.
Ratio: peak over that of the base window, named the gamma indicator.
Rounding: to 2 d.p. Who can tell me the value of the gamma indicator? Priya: 1.00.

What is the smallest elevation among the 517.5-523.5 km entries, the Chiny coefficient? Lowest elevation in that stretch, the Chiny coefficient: 19.05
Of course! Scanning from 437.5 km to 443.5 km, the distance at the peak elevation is 440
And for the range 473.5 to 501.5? 481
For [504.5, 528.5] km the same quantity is 528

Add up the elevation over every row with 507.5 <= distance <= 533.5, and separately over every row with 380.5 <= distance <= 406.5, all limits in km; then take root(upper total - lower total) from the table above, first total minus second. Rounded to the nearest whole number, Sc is 12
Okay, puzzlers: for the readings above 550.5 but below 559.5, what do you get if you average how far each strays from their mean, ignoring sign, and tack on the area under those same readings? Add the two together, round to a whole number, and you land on 175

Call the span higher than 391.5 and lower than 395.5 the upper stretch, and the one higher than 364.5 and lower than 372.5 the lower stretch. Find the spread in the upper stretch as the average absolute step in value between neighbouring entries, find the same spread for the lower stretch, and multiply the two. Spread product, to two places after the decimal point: 0.14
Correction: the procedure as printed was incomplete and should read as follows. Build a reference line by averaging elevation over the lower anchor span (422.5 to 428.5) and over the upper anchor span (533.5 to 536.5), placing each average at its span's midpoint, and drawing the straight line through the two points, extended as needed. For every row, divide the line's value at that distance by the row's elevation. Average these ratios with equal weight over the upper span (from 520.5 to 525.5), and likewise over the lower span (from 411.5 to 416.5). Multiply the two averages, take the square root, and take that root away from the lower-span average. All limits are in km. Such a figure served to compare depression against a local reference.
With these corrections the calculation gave 0.034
